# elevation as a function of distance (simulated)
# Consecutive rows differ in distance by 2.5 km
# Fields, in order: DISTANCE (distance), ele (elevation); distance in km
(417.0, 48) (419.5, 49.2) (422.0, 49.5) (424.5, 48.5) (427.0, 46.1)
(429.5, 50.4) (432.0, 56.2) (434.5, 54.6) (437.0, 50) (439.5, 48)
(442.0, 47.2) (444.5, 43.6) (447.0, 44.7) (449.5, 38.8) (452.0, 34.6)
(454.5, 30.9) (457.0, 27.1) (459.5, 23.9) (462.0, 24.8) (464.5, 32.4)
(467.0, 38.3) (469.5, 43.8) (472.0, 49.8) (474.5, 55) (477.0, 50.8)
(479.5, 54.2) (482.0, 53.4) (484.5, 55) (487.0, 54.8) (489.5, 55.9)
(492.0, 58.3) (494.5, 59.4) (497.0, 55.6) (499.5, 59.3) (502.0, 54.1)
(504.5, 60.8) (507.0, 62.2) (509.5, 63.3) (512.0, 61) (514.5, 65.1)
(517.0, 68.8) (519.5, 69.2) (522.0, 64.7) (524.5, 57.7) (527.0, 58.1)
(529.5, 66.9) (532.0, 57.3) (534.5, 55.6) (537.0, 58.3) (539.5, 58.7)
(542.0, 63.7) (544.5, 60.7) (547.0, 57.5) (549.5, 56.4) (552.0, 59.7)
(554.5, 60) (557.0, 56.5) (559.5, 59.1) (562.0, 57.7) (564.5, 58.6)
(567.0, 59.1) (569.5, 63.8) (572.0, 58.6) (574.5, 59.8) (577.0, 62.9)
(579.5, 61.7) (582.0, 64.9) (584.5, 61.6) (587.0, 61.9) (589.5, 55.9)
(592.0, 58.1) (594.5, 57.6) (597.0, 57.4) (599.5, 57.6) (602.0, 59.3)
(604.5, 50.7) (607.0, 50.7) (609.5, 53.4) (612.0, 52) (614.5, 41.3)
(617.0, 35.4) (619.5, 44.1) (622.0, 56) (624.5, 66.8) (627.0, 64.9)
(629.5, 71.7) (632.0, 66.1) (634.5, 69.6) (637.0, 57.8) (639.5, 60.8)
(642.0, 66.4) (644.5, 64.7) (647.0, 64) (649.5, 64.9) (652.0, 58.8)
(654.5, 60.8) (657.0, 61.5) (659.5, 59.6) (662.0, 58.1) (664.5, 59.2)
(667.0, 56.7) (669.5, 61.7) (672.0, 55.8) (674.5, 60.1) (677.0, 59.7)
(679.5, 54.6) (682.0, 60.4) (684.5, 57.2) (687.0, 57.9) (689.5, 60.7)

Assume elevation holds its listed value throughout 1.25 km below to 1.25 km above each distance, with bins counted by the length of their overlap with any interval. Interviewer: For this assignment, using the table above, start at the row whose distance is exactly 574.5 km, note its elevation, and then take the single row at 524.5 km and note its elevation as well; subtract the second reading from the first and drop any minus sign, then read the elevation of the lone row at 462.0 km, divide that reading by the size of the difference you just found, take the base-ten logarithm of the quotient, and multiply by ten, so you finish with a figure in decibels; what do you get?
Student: 11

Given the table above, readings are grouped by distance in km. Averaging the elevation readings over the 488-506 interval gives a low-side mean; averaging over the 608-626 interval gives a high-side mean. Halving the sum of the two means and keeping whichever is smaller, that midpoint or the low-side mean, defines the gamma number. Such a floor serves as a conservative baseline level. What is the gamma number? 54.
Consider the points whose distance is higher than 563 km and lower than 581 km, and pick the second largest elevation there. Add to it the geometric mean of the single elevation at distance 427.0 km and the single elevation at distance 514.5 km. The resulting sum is 118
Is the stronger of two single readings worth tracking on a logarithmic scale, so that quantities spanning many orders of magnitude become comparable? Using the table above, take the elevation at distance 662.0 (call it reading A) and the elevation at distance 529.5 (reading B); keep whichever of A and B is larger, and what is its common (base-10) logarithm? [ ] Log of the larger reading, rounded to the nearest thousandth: 1.825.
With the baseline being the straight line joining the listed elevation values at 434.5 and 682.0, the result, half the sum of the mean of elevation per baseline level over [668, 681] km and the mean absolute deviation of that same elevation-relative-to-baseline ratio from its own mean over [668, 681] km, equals 0.506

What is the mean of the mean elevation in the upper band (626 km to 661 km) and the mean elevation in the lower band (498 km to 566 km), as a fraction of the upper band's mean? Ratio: 0.97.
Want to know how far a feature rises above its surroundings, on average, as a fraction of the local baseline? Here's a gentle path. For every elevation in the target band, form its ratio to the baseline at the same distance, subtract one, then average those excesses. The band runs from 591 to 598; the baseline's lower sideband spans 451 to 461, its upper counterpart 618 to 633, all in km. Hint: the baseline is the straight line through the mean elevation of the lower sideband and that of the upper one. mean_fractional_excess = 0.0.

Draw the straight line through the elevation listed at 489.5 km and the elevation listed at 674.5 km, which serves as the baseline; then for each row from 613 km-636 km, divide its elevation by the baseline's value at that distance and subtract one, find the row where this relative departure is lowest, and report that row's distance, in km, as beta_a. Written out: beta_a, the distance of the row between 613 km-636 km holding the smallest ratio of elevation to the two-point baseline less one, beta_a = 617.0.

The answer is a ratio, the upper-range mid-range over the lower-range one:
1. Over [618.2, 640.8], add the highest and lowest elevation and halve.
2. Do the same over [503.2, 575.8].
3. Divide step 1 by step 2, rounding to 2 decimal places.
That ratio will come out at 0.93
